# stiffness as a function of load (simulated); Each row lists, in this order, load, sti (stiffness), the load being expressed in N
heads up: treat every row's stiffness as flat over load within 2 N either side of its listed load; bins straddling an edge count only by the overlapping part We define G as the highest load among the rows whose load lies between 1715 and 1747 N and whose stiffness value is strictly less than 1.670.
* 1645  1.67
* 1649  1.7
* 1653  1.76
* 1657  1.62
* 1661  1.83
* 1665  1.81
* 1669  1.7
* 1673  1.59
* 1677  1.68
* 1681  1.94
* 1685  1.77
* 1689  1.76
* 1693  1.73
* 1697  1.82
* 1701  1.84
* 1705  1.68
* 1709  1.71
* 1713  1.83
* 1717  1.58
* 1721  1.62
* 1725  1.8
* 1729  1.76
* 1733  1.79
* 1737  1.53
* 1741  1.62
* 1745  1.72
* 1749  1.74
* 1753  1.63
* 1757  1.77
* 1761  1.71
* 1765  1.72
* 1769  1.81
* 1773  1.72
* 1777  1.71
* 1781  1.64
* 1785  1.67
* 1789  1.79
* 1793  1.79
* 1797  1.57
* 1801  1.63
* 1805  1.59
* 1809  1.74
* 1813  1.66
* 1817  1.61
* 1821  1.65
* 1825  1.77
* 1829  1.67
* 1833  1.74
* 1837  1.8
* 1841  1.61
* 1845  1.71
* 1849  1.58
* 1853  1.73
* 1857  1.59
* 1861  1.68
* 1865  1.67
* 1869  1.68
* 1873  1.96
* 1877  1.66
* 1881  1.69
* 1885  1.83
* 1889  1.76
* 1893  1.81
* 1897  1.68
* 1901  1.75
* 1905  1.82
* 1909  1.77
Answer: 1741 N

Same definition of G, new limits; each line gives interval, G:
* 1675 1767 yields 1753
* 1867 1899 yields 1877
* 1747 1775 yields 1753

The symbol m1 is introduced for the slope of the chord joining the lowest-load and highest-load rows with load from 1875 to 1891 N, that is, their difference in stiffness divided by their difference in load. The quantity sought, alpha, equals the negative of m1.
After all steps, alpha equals -0.008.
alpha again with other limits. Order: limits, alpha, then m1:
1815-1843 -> 0.000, 0.000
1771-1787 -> 0.004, -0.004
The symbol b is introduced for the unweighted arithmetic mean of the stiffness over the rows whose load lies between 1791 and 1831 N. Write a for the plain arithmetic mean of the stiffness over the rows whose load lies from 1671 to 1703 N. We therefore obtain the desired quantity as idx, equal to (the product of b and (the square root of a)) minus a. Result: 0.45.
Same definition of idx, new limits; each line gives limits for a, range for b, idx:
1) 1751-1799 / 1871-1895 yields 0.62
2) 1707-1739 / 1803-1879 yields 0.50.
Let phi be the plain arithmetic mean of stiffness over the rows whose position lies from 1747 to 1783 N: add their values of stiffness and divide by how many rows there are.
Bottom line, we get 1.72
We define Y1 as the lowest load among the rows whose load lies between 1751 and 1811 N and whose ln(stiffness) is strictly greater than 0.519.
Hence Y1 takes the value 1757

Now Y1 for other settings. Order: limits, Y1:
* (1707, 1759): 1709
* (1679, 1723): 1681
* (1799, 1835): 1809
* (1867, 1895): 1873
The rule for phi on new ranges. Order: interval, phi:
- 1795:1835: 1.66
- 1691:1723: 1.73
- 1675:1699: 1.78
